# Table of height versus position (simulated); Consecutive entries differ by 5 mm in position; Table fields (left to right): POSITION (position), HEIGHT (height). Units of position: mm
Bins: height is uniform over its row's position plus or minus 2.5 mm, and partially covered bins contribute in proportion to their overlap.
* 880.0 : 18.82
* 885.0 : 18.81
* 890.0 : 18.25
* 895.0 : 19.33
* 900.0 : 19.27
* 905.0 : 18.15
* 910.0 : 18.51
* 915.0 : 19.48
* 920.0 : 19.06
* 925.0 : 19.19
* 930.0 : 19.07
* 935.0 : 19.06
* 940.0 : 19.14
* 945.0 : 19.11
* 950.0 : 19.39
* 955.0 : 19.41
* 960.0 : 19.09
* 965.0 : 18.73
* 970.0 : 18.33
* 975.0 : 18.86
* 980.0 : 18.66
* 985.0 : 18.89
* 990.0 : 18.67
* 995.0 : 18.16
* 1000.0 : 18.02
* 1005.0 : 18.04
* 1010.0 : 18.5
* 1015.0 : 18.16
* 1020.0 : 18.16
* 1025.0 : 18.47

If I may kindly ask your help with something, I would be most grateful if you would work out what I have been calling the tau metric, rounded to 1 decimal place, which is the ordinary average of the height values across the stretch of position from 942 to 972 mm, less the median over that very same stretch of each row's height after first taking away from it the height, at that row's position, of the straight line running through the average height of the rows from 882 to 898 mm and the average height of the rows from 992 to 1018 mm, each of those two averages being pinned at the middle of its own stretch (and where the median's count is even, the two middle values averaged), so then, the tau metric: 18.4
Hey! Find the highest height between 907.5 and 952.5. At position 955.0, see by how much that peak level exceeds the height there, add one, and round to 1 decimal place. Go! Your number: 1.1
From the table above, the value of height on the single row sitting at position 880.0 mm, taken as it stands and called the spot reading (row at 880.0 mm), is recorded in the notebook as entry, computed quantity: 18.82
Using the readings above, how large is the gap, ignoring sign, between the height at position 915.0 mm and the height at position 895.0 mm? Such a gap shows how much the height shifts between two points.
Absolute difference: 0.15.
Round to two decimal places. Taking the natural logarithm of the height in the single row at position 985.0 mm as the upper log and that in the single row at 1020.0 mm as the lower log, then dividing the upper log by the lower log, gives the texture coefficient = 1.01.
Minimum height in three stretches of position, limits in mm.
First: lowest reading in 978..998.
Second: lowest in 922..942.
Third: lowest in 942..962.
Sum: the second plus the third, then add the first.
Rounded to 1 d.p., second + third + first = 56.3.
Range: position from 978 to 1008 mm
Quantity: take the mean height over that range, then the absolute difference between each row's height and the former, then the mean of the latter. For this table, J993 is 0.33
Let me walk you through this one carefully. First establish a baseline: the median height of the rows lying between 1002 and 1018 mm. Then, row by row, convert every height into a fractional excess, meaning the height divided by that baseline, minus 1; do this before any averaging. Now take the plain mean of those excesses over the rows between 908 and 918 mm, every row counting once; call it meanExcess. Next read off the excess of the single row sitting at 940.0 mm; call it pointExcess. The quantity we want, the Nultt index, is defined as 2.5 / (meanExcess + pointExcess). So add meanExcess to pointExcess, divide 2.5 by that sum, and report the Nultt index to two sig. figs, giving 25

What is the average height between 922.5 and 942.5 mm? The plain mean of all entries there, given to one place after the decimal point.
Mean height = 19.1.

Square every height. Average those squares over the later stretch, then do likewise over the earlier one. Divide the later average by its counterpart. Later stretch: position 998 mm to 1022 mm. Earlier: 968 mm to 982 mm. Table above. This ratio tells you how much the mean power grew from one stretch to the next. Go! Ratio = 0.95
